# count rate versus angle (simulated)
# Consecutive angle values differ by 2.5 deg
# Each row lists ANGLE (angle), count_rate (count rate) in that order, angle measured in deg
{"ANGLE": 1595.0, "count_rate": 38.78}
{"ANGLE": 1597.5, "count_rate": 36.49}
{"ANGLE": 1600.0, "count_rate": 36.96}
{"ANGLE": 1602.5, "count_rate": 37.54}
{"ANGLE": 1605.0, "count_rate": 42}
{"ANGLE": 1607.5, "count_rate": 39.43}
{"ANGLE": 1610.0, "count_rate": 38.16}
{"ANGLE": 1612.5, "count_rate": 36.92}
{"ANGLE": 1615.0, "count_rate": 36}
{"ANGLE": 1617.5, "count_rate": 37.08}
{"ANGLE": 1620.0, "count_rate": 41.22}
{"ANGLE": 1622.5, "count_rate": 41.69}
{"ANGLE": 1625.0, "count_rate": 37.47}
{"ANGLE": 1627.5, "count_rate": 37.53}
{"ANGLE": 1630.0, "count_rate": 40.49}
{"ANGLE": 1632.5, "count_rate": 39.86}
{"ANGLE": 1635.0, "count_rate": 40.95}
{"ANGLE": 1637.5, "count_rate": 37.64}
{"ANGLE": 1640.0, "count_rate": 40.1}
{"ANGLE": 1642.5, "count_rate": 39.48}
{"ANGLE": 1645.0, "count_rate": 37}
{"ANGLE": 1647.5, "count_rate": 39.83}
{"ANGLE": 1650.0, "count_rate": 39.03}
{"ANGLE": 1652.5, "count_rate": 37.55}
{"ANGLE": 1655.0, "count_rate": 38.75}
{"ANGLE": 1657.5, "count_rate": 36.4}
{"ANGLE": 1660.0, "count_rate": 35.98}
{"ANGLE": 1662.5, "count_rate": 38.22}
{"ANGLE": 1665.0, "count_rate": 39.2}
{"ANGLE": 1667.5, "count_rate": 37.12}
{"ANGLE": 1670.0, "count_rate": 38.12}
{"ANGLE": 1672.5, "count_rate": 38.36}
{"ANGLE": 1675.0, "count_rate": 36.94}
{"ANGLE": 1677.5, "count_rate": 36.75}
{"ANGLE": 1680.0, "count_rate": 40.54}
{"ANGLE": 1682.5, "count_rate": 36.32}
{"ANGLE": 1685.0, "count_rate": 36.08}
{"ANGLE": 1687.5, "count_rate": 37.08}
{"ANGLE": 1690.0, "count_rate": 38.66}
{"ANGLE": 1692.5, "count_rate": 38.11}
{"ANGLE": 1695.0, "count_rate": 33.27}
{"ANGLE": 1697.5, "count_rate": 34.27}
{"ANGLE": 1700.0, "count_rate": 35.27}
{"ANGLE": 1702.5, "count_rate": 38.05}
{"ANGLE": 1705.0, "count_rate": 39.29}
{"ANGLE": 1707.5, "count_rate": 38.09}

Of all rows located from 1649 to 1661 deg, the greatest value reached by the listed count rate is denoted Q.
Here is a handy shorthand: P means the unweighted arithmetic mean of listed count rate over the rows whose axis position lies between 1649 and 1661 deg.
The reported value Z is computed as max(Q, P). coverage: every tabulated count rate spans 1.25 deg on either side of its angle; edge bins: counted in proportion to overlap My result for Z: 39.0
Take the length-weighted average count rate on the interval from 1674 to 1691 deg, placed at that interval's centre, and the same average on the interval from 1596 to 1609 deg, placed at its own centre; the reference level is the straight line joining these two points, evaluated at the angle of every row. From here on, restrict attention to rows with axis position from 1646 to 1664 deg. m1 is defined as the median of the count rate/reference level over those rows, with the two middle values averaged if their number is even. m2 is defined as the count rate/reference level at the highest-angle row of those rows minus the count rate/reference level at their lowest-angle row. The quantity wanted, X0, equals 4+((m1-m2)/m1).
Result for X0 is 5.04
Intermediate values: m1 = 1.01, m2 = -0.037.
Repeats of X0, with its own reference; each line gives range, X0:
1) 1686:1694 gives 4.97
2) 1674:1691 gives 4.95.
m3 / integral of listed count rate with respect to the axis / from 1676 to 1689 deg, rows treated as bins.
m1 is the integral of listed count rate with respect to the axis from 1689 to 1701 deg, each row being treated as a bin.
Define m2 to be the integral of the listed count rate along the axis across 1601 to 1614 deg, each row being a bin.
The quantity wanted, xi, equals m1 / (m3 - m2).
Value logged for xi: -25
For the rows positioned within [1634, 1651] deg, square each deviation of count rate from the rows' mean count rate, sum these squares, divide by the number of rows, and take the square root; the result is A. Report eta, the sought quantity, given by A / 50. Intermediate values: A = 1.3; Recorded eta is 0.026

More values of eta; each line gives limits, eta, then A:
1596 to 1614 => 0.036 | 1.8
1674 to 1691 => 0.029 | 1.5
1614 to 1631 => 0.042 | 2.1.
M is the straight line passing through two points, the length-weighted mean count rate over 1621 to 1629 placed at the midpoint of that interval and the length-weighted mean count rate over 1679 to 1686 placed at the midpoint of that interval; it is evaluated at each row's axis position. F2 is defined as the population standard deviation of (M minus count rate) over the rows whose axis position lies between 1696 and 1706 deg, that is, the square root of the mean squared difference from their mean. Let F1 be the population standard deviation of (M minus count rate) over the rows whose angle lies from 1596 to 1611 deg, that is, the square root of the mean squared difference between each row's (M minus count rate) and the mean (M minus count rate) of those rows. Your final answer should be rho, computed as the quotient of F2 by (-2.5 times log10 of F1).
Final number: -3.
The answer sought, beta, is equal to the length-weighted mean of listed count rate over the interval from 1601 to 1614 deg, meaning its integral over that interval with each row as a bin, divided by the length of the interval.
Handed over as 38.7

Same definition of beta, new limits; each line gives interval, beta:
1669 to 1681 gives 38.1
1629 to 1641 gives 39.8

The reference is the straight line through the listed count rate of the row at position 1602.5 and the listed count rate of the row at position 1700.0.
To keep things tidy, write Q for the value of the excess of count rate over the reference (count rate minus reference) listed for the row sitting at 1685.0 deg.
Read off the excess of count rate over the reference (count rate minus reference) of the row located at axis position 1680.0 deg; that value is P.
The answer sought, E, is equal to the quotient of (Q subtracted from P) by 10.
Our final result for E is 0.43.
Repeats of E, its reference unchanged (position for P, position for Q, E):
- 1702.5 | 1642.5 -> 0.00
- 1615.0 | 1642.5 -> -0.41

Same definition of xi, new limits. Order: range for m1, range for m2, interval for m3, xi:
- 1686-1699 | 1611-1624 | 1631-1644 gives 36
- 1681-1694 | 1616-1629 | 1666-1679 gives -26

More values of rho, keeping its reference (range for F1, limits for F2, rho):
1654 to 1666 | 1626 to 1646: -5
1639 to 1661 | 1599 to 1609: -6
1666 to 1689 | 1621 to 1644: -6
